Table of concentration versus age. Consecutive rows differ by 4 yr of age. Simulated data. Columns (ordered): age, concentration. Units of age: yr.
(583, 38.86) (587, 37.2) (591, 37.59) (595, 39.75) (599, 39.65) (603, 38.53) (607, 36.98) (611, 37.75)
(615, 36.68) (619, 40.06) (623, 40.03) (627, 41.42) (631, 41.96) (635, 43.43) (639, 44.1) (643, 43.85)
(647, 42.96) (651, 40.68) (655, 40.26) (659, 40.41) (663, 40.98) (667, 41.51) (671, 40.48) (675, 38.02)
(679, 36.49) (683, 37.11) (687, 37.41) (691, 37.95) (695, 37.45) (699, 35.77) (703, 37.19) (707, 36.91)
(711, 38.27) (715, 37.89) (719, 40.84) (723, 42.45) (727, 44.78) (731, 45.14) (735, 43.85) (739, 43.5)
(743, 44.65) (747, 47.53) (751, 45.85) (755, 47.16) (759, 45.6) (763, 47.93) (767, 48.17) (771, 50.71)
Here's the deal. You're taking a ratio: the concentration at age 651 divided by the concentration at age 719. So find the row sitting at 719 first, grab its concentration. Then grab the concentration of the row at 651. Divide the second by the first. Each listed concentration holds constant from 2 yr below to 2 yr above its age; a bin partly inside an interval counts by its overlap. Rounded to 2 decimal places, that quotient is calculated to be 1.00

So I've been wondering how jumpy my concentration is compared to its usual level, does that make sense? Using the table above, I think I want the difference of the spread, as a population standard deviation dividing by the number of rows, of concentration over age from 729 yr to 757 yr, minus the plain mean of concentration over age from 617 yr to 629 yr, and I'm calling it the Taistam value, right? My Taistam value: -39.1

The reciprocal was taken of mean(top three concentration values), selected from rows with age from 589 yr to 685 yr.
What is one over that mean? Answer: 0.0228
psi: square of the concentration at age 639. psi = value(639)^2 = 1945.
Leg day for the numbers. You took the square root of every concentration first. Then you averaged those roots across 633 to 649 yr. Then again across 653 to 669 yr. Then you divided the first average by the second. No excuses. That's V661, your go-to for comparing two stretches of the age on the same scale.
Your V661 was 1.03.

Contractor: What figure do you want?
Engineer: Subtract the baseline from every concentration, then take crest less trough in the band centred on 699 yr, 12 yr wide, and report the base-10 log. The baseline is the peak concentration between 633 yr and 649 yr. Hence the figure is 0.23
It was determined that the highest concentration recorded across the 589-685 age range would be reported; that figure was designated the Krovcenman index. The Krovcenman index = 44.1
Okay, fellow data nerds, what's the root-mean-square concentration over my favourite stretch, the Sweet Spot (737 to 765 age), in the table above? 46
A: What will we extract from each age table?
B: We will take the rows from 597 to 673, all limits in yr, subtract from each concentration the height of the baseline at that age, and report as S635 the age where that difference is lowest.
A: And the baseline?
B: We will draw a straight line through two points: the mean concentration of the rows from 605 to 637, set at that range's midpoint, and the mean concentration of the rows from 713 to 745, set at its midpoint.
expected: 615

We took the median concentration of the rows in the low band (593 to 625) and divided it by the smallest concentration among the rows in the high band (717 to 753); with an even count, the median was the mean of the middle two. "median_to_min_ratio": 0.96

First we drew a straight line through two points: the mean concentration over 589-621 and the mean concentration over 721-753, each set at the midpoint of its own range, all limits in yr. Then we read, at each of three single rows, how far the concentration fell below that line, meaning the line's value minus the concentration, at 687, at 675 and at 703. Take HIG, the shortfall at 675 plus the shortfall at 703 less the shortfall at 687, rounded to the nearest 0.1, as 4.7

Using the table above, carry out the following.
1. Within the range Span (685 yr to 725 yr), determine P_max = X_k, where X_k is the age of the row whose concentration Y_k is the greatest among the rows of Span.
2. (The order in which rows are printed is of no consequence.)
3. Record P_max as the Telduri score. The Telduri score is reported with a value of 723 yr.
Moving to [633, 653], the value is 639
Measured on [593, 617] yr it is 595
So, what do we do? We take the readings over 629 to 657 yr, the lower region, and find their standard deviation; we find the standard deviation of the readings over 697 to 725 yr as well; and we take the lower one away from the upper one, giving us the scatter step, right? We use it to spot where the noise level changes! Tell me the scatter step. 0.8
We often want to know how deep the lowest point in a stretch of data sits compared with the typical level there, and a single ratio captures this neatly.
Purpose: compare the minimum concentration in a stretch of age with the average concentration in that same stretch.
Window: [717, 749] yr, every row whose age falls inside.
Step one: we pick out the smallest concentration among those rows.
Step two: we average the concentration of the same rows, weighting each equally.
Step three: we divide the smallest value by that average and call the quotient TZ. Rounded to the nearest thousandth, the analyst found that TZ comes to 0.926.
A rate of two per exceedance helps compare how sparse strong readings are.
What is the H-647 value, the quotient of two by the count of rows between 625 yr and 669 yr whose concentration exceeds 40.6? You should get 0.22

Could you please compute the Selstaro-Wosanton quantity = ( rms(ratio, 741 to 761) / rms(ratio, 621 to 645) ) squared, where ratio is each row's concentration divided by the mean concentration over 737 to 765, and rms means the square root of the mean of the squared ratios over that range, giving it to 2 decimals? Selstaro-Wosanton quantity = 1.18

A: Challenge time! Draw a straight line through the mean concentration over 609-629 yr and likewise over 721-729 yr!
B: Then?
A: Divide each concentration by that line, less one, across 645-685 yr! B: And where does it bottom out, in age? 679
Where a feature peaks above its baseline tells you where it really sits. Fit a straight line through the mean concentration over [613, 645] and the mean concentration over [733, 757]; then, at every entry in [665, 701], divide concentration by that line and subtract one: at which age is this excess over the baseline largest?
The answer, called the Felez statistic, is 667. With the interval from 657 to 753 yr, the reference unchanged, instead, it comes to 747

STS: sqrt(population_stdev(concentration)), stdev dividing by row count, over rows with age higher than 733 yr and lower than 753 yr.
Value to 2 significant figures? 1.2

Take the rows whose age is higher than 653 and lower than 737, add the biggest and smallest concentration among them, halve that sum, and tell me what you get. 40.5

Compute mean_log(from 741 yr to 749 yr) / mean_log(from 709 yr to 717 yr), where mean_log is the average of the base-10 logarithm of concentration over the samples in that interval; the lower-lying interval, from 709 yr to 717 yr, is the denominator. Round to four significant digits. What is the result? 1.052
